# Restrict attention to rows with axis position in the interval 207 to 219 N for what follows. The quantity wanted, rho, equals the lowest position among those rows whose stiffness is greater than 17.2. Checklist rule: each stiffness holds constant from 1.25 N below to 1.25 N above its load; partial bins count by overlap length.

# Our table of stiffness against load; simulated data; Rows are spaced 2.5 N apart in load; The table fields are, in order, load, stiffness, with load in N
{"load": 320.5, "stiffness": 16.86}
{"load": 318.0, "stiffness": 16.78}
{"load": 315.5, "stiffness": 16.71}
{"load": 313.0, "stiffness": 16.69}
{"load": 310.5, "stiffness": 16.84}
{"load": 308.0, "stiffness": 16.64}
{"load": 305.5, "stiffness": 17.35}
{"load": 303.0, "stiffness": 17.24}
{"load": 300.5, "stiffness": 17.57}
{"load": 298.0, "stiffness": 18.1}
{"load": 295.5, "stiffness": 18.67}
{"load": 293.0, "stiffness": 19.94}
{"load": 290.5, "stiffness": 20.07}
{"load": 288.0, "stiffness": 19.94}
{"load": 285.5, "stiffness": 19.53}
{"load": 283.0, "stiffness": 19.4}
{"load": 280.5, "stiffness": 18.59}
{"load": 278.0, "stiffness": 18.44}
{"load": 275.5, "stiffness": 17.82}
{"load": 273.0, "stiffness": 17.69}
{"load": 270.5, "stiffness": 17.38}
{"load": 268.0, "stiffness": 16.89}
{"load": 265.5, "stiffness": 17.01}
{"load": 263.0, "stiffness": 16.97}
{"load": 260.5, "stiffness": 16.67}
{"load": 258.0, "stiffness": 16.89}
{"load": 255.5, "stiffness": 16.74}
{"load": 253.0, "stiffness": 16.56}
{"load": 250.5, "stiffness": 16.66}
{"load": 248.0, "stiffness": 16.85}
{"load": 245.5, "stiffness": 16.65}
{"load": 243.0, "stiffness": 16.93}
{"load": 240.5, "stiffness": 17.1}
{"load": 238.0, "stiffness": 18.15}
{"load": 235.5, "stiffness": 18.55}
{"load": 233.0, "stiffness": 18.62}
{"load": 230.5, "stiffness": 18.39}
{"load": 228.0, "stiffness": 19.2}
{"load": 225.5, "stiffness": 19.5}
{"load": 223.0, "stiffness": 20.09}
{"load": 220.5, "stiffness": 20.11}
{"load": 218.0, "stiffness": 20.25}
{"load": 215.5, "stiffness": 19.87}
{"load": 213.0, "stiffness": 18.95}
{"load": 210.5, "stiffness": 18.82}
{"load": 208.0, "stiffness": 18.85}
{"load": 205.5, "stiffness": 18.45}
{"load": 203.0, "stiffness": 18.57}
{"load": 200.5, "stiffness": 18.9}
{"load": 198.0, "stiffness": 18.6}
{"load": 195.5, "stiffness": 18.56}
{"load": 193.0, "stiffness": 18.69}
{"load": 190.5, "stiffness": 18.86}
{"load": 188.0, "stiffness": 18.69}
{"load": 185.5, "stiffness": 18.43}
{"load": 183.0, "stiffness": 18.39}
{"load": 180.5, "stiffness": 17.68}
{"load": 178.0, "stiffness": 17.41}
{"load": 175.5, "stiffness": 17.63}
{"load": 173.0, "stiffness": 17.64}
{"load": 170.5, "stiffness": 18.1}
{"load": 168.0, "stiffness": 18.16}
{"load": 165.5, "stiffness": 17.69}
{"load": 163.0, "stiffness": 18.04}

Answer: 208.0 N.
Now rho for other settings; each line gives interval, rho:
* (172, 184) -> 173.0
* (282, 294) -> 283.0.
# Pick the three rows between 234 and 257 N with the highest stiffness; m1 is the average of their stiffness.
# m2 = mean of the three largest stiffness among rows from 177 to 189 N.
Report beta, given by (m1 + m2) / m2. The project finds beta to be 1.97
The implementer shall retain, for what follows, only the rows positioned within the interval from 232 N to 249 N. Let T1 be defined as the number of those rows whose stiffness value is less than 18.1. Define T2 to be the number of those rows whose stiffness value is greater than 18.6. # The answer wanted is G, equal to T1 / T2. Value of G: 4.0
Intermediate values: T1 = 4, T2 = 1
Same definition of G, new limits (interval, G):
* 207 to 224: 0.0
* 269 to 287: 1.5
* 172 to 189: 4.0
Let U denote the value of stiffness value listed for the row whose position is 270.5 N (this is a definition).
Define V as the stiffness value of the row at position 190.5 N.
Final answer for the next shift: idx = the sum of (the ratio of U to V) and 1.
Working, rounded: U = 17.38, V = 18.86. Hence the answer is 1.92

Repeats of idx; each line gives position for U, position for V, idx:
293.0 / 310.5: 2.18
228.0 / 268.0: 2.14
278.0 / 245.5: 2.11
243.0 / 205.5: 1.92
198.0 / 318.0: 2.11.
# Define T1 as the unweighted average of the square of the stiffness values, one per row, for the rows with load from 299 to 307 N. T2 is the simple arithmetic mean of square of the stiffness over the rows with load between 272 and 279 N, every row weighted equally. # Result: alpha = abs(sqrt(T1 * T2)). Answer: 313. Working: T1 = 302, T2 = 324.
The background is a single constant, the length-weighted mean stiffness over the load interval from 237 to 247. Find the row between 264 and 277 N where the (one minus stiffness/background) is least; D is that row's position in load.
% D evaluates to 275.5 N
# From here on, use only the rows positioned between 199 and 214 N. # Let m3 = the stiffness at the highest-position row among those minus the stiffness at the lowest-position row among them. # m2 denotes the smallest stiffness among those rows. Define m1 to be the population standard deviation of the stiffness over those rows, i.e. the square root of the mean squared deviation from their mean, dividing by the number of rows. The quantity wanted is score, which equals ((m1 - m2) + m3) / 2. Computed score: -9.1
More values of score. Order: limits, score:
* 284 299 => -9.4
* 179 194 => -8.1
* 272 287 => -7.6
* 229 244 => -8.9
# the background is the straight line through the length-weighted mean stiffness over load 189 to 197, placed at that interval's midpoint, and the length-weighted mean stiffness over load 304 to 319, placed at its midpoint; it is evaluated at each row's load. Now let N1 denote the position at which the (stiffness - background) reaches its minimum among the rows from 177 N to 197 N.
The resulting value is 178.0 N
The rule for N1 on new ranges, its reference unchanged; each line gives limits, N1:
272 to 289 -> 273.0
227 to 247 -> 245.5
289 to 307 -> 303.0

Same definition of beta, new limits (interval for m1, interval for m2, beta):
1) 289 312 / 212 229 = 1.97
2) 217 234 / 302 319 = 2.18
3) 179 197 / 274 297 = 1.94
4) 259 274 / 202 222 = 1.86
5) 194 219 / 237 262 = 2.13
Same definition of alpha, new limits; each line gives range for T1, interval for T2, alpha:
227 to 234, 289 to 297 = 367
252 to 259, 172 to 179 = 294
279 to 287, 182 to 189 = 355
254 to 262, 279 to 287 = 322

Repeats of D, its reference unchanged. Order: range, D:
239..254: 240.5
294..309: 295.5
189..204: 200.5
